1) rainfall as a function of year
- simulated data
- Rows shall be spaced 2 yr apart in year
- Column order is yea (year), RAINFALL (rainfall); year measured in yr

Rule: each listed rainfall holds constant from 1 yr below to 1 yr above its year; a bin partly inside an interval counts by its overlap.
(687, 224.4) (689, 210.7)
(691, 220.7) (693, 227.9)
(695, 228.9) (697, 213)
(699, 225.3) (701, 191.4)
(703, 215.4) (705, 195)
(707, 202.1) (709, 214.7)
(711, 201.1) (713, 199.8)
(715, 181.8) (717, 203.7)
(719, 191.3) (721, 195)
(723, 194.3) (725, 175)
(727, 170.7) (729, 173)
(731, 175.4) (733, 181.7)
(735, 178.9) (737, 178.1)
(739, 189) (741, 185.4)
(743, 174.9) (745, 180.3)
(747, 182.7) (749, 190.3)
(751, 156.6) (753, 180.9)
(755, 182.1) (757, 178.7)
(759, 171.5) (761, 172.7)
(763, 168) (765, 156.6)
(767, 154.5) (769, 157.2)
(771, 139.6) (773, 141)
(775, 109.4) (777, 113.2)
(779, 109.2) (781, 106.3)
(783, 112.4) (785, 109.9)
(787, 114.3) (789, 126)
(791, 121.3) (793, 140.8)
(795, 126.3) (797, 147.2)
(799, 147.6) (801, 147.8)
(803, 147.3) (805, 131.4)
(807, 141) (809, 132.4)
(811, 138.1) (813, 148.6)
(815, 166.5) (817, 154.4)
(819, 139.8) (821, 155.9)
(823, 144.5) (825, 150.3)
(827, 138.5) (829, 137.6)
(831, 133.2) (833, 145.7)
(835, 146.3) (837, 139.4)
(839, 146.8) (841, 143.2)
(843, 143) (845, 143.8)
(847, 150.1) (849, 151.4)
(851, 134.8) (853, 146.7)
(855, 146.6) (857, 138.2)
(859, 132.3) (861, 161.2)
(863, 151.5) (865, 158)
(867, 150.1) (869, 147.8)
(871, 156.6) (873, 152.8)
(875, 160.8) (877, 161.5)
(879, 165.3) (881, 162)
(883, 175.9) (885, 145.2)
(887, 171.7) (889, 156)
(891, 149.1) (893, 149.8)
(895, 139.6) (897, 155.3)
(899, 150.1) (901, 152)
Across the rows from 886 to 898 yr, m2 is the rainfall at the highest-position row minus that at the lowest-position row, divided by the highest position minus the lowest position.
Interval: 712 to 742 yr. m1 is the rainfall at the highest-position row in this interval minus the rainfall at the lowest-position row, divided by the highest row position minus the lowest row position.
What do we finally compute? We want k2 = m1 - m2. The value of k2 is 1.1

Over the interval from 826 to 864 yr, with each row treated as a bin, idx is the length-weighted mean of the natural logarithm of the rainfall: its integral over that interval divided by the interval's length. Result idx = 4.97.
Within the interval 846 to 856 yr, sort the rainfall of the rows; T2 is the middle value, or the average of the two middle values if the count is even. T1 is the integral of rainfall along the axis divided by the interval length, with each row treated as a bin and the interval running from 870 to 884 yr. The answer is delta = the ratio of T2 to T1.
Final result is 0.90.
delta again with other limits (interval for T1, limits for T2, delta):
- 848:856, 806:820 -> 0.97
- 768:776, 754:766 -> 1.26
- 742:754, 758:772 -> 0.89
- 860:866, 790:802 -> 0.92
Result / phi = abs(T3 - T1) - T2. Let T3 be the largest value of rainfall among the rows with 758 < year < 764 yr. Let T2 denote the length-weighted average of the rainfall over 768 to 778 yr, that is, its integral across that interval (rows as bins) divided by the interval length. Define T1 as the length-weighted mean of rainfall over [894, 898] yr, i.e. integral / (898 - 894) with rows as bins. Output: -107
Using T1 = 147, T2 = 132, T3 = 172.7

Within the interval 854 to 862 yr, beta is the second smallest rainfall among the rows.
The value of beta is 138.2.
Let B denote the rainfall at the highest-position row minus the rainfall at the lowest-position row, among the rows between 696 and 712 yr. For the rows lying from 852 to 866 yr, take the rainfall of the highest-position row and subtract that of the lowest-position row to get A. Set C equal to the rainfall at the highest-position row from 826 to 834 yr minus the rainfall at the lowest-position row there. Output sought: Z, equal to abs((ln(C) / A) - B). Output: 12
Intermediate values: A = 11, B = -12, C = 7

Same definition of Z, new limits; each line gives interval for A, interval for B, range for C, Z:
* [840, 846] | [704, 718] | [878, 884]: 5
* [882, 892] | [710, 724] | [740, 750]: 7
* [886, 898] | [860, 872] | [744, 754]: 5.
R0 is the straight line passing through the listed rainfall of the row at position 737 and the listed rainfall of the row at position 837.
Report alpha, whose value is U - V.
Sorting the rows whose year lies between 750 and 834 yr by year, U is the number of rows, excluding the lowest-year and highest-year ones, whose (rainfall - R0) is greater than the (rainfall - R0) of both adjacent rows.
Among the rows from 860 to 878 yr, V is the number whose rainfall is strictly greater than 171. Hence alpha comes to 13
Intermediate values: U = 13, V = 0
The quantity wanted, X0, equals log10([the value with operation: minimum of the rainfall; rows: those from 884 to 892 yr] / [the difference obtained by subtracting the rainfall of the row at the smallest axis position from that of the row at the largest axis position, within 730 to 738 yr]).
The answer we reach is 1.7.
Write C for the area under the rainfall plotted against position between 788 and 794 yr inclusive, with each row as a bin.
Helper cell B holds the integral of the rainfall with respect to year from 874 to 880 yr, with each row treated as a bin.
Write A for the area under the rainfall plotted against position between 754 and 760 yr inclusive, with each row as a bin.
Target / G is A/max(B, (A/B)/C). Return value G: 1.09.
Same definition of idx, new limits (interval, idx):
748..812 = 4.95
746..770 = 5.14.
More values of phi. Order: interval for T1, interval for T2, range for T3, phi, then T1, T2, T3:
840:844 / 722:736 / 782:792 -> -161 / 143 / 178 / 126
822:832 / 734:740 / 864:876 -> -162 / 141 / 182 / 160.8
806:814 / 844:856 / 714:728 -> -82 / 140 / 146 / 203.7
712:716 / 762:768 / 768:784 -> -126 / 191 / 160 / 157.2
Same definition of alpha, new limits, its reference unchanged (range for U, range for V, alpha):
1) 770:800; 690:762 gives -29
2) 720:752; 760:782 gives 3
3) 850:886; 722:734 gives 1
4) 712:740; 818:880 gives 3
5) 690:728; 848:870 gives 6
